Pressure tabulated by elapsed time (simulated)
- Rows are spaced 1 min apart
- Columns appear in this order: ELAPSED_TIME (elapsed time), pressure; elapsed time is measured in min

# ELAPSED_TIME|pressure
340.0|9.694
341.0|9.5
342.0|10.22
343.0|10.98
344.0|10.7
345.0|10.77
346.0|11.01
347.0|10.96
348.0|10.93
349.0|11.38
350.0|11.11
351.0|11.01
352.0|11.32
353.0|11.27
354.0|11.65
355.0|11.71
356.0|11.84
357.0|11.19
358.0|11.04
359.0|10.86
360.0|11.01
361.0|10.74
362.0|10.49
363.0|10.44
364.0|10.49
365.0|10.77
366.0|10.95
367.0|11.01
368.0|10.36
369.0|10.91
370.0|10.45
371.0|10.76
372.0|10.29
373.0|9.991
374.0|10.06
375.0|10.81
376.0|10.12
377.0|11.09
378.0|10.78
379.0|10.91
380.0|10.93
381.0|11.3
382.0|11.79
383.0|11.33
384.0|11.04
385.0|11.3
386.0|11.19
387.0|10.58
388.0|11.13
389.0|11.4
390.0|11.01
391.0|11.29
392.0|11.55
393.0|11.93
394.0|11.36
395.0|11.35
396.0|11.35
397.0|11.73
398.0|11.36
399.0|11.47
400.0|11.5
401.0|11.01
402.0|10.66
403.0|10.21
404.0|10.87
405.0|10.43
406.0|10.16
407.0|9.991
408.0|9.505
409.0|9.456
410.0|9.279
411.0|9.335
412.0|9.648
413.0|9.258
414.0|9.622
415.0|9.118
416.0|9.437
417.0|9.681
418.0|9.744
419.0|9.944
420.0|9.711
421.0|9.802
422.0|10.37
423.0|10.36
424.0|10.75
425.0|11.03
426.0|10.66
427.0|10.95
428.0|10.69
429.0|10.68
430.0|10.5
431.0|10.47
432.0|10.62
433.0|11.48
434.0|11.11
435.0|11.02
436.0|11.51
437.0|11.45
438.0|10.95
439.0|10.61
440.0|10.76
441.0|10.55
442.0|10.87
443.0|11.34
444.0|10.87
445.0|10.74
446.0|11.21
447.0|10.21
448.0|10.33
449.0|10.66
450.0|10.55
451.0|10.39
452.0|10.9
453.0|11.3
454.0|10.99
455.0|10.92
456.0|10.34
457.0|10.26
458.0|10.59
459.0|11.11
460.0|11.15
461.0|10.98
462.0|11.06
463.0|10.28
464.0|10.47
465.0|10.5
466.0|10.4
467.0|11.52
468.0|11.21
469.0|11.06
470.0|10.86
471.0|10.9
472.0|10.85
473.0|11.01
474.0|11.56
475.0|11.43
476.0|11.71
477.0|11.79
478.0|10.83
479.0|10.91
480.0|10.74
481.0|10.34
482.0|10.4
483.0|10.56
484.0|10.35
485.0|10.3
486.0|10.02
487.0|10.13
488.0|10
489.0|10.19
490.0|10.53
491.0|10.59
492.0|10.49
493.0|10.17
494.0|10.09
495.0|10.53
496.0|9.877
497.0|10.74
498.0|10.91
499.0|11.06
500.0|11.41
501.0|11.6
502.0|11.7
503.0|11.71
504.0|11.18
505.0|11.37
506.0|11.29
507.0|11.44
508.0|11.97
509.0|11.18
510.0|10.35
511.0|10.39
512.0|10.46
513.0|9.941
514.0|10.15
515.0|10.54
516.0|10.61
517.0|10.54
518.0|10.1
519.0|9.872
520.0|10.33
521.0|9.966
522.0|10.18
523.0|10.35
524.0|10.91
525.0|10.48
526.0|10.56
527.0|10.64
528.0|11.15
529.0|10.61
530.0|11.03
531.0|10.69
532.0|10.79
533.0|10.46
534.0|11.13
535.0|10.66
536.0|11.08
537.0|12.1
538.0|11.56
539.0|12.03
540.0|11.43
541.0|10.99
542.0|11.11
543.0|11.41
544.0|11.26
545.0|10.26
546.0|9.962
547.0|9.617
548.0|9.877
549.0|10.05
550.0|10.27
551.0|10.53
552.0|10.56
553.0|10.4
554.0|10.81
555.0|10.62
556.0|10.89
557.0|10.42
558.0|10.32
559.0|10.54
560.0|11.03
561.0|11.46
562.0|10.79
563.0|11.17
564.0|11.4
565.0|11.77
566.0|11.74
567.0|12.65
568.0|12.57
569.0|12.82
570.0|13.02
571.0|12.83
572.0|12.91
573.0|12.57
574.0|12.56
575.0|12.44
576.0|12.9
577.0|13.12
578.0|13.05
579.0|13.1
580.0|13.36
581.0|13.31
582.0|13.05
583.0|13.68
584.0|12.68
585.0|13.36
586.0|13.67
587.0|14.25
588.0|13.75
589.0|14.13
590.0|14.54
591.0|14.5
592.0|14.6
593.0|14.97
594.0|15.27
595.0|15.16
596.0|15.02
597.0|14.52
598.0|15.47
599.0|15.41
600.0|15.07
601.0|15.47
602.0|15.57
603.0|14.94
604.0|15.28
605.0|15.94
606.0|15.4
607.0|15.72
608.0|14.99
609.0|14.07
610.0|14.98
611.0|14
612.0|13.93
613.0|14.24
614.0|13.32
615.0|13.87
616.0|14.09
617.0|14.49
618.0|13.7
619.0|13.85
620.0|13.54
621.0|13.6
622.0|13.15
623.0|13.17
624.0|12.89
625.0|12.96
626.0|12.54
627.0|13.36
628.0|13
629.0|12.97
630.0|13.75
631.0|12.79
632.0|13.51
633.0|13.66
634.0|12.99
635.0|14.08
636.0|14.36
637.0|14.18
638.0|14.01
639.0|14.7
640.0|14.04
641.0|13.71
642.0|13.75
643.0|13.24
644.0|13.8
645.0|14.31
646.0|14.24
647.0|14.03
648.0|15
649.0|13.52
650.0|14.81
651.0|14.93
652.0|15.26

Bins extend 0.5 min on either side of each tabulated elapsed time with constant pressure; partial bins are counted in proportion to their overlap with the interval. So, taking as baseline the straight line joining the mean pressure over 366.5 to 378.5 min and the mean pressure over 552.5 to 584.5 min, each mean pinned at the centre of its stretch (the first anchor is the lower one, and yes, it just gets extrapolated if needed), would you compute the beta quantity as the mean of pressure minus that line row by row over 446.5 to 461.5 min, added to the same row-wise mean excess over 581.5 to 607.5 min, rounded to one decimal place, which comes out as 1.9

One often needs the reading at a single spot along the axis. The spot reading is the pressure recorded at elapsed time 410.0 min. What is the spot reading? 9.279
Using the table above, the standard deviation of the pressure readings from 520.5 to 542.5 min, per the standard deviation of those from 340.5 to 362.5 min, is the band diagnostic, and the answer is 1.07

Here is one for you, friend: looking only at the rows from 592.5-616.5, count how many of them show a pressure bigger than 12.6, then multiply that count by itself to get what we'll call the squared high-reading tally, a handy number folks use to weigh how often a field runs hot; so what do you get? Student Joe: 576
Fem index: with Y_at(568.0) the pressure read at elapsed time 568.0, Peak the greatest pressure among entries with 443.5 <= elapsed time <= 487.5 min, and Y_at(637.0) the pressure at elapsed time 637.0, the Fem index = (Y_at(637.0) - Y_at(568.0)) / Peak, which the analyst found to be 0.14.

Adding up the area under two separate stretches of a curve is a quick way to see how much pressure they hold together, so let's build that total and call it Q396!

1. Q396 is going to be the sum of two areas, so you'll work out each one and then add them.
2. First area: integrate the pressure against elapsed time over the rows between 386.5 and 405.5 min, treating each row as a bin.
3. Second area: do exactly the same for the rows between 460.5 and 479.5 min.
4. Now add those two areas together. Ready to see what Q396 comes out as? 422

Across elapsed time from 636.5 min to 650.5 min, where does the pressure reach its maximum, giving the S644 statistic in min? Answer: 648.0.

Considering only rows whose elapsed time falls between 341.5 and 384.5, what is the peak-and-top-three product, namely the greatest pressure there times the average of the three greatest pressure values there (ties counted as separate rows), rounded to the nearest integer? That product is 139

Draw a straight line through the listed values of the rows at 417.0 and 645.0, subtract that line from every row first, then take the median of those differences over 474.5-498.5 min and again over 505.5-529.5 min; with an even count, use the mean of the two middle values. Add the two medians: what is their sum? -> -1.9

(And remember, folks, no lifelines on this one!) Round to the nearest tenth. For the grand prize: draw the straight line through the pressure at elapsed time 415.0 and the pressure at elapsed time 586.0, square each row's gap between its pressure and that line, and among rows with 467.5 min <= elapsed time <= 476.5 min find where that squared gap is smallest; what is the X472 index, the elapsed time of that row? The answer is 472.0 min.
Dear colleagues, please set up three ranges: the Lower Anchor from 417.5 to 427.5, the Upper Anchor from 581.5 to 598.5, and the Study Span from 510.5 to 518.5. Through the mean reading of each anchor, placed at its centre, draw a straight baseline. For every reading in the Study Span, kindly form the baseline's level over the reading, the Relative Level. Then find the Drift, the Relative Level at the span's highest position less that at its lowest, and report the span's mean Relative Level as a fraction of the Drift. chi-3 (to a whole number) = 24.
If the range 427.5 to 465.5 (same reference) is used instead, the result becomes 10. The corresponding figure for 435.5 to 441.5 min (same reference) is 10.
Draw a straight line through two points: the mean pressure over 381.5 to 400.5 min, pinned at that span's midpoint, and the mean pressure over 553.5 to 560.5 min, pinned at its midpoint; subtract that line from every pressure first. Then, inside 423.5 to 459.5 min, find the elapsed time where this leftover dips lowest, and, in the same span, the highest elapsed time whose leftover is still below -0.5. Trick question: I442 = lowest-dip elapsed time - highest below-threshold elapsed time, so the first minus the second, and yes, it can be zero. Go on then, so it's -10 min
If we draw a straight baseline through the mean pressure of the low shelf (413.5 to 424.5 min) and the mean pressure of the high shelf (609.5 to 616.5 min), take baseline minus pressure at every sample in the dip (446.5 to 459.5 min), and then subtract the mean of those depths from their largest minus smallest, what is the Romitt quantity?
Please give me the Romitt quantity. 1.2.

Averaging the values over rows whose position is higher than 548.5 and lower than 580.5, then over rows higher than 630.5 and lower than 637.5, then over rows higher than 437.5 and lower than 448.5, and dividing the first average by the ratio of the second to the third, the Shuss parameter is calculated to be 9.2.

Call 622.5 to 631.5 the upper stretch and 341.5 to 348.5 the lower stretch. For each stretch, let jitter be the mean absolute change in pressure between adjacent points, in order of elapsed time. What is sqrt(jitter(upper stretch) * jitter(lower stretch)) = 0.33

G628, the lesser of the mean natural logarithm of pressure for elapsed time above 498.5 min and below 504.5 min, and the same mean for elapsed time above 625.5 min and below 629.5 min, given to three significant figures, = 2.44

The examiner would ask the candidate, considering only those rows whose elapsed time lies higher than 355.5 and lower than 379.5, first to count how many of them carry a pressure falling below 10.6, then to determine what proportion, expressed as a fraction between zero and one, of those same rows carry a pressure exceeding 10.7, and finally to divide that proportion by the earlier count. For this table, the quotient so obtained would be 0.07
